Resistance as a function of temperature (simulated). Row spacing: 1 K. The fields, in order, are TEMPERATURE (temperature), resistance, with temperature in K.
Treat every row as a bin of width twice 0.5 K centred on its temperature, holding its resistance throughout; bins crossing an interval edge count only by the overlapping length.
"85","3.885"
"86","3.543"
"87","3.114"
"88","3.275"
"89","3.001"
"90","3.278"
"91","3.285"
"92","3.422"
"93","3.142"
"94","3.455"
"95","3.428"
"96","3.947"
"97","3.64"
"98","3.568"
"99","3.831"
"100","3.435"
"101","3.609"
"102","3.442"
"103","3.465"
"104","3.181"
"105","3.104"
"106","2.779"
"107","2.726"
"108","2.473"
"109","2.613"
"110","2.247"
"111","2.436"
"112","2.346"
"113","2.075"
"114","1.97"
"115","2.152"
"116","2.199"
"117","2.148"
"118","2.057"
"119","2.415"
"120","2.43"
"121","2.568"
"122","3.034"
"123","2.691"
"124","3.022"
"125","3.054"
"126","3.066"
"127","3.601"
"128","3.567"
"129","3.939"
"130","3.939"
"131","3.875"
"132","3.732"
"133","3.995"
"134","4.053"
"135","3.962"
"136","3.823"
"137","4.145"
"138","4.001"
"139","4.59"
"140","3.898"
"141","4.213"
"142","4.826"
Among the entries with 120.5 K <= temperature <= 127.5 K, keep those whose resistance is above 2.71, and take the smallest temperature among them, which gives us 122 K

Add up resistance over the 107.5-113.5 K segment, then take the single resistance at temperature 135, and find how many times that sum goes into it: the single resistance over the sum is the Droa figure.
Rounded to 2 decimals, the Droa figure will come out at 0.28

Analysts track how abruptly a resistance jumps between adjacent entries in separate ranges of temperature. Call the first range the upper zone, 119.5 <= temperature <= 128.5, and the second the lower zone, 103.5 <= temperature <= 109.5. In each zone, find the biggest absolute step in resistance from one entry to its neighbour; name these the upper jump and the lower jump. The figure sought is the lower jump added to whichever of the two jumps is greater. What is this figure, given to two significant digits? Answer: 0.86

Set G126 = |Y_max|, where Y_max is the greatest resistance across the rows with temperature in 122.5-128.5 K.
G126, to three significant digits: 3.60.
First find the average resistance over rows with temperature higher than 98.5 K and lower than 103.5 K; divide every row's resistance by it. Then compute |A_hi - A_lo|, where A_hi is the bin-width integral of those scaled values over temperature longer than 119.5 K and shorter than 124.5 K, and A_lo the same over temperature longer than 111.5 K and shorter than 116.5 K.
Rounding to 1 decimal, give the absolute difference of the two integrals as 0.8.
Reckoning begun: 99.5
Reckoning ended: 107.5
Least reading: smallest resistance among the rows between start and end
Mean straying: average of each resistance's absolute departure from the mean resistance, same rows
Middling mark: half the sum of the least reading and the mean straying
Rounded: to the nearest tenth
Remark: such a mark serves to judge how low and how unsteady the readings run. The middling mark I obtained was 1.5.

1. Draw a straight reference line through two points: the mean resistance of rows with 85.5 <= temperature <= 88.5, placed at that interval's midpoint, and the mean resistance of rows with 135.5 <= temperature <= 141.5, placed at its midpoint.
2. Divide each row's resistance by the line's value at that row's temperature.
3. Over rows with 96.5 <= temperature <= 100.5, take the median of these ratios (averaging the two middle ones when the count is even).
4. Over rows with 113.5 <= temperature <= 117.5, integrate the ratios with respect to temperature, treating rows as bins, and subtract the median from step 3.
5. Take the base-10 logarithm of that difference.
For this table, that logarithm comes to 0.09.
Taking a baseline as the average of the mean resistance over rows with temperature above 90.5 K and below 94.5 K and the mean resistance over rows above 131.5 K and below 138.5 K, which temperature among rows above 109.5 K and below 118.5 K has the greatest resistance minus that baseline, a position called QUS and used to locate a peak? 111 K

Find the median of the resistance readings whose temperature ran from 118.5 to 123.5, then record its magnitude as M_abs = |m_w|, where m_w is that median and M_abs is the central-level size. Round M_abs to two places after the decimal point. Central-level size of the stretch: 2.57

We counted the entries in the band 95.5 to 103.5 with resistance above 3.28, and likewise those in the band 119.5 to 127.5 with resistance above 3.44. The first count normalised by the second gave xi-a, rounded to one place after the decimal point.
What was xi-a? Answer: 8.0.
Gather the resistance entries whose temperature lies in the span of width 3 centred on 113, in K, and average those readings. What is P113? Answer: 2.1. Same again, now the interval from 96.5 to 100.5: 3.6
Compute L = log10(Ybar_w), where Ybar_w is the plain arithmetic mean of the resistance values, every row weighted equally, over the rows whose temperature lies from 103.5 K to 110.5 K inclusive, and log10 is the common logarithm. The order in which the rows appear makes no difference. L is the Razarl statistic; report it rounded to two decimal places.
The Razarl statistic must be 0.44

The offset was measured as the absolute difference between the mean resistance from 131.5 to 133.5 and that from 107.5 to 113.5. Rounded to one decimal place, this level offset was 1.5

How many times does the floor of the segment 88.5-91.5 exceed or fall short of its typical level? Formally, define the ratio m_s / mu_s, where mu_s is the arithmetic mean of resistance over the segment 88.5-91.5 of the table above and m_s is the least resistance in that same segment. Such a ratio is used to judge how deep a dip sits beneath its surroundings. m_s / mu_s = 0.94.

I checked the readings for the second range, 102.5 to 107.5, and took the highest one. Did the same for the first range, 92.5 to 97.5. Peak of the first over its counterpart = 1.14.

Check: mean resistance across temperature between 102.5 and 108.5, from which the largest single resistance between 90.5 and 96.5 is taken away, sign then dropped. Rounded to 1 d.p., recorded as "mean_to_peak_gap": 1.0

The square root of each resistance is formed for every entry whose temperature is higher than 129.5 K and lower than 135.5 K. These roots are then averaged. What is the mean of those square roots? 1.98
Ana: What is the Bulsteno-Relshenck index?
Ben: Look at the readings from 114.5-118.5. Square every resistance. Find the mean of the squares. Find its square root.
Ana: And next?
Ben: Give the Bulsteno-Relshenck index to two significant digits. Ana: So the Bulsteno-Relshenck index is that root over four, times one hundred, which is 53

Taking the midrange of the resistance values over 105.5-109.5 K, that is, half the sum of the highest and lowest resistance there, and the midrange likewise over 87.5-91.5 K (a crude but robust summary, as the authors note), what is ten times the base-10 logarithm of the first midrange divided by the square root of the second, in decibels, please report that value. 1.7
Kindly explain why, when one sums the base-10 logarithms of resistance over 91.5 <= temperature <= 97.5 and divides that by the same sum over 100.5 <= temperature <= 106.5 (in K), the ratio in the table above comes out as 1.1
